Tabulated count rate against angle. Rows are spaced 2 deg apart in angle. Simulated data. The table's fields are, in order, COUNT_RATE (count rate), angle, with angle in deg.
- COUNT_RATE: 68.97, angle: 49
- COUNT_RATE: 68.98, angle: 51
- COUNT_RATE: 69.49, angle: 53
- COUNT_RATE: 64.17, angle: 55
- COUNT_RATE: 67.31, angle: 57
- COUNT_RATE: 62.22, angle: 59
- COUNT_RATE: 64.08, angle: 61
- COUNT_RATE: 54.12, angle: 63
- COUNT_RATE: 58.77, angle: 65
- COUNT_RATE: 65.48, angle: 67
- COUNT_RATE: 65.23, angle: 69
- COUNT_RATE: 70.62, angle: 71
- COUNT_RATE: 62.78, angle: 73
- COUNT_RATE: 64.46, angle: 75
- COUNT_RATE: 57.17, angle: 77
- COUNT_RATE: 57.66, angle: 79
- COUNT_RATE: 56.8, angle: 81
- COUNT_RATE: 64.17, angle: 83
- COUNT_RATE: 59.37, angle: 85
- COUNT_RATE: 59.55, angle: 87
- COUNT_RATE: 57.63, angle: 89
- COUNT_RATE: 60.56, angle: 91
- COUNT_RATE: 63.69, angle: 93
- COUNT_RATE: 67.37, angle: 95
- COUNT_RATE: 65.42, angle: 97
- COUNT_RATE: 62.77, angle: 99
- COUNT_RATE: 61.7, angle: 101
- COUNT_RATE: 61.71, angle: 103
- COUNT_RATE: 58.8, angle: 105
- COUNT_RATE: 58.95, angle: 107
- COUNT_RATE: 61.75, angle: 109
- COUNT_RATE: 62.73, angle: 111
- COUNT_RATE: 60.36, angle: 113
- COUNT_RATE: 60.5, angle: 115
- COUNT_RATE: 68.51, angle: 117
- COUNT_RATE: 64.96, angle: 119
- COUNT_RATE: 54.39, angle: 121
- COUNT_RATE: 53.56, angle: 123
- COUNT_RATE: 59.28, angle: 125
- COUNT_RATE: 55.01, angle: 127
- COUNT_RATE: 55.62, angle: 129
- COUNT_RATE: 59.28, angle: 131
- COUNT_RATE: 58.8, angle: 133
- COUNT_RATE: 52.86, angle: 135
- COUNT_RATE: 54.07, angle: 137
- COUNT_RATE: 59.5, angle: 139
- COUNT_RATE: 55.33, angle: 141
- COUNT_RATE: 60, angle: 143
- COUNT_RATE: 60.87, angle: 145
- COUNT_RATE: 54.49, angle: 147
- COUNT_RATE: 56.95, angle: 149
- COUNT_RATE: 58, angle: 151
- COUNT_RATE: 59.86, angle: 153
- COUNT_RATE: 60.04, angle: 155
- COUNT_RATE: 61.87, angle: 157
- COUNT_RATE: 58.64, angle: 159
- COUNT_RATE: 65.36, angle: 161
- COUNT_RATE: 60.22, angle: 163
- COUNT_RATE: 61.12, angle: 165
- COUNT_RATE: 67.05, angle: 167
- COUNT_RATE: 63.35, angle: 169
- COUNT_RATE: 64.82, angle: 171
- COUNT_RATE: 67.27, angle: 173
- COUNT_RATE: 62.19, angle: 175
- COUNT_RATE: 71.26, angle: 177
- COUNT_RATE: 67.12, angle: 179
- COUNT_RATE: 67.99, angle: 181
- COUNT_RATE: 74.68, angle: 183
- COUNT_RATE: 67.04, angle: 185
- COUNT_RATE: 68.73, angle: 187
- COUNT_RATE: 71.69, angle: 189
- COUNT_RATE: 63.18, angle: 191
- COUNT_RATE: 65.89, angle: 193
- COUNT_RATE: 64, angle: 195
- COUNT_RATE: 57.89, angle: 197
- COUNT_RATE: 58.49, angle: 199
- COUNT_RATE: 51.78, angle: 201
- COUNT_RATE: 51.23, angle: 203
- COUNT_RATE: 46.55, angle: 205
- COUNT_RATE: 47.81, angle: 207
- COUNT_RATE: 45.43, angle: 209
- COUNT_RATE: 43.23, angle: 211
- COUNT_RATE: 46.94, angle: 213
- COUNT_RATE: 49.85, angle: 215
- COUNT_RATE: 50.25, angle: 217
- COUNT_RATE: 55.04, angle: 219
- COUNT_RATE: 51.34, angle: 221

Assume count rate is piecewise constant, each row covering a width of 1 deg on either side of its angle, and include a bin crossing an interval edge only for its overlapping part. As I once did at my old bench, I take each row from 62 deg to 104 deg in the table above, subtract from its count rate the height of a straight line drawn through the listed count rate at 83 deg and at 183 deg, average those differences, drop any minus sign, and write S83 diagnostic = 2.4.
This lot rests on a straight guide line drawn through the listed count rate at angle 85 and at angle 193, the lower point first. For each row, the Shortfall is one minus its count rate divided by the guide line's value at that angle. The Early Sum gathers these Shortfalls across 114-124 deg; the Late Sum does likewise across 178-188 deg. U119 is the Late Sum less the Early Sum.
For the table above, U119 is -0.4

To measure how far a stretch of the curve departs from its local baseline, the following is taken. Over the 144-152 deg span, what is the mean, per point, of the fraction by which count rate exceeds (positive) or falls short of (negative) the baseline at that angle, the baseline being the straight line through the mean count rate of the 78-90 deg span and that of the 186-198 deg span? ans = -0.08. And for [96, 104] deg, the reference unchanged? 0.05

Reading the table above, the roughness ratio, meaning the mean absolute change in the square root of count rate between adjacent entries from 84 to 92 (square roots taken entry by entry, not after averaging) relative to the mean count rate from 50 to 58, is 0.0016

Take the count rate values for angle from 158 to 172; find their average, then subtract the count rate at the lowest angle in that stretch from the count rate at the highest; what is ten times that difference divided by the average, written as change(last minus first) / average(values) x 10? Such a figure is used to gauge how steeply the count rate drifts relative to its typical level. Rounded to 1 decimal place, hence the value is 1.0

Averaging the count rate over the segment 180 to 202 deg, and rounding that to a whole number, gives 65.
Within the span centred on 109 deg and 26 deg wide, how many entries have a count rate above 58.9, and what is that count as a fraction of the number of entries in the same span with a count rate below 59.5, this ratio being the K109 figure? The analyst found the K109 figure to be 3.7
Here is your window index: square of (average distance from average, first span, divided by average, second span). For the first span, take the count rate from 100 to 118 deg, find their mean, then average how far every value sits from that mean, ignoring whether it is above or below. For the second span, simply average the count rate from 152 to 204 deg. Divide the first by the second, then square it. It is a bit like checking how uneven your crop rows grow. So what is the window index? 0.0008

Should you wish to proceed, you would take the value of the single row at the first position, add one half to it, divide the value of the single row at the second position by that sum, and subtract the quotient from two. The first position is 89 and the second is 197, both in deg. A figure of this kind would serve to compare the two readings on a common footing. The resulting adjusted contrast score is 1.00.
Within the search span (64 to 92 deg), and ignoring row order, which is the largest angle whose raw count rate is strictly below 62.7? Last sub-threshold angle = 91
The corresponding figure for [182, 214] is 213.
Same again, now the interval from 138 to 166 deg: 165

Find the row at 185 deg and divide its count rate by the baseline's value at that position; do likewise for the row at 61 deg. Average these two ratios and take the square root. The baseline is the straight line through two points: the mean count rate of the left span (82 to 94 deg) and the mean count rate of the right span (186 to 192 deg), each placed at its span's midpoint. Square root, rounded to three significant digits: 1.02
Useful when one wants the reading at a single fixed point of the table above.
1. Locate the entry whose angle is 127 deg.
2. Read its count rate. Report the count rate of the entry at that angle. 55.01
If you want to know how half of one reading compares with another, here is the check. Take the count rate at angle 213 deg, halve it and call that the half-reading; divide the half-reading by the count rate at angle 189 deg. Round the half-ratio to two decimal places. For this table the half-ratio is 0.33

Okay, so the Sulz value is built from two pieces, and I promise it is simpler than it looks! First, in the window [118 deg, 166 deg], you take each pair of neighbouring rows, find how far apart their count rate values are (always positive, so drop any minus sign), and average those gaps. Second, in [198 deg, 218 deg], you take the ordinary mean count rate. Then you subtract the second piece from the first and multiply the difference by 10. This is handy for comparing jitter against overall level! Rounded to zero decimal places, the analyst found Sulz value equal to -458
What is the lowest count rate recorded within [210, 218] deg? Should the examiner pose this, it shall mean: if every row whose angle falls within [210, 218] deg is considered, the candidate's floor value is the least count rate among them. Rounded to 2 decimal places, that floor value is 43.23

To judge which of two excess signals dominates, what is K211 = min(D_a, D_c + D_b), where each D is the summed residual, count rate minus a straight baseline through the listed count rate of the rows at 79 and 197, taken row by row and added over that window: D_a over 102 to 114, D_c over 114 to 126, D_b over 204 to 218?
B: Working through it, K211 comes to -61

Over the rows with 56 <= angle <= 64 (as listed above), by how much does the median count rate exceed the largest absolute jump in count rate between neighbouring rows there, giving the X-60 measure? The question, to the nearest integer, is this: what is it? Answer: 53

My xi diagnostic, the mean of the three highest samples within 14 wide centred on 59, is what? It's 67.0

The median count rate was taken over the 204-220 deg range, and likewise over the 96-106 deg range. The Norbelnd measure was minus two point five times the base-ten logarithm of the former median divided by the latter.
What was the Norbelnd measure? 0.29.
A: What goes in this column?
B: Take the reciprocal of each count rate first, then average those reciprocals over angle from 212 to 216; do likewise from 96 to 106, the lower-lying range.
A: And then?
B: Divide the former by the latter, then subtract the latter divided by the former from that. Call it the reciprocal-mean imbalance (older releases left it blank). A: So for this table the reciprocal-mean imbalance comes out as 0.5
